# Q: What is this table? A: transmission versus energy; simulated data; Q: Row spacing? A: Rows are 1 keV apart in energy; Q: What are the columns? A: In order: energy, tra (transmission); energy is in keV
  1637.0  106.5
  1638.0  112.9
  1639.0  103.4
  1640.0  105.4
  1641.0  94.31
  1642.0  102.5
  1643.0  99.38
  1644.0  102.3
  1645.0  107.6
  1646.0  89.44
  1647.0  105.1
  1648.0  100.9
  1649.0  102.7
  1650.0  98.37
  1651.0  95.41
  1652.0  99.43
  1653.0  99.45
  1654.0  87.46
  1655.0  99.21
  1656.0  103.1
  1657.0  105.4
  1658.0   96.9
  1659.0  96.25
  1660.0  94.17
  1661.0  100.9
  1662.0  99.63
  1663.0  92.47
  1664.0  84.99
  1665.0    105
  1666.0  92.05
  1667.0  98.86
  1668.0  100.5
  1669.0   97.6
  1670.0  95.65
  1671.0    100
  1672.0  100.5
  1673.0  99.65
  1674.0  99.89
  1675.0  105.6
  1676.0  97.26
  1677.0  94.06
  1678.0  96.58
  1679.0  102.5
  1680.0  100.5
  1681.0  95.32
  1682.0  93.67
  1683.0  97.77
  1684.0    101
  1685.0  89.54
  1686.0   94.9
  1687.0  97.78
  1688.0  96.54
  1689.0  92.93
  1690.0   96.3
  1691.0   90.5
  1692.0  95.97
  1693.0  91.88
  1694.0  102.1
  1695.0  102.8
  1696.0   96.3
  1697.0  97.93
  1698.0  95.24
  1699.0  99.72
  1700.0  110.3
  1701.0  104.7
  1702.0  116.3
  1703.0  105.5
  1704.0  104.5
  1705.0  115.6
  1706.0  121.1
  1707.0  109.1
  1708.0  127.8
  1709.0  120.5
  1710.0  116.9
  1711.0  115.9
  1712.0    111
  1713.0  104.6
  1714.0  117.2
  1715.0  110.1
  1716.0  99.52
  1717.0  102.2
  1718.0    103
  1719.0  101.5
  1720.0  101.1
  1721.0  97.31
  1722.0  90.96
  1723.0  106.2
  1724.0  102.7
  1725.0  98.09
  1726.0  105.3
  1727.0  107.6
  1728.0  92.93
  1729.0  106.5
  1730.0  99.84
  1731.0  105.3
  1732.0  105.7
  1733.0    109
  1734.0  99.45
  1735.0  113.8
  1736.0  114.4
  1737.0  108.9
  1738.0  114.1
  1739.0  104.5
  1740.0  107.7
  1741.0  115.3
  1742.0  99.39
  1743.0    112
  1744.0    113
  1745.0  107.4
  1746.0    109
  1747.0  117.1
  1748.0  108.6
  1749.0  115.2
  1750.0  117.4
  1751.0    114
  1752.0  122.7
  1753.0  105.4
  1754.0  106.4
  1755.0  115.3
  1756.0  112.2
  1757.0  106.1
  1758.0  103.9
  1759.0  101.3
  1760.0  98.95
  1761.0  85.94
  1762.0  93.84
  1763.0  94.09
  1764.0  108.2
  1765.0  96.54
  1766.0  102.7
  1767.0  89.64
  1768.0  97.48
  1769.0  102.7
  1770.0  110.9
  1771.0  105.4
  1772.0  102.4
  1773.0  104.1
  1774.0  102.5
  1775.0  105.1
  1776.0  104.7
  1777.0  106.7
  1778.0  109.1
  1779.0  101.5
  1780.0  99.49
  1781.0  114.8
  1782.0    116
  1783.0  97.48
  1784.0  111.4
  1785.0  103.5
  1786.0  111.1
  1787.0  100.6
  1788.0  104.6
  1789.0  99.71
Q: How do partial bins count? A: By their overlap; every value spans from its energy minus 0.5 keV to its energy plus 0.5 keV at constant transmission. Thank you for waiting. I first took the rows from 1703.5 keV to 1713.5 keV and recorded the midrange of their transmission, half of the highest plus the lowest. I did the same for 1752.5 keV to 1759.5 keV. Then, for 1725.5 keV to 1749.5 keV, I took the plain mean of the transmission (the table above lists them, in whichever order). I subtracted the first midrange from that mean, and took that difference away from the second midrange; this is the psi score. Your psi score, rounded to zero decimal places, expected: 116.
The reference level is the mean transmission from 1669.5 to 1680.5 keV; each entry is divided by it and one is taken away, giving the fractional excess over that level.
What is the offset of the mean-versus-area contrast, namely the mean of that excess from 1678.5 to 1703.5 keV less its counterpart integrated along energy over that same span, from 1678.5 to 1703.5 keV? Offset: 0.1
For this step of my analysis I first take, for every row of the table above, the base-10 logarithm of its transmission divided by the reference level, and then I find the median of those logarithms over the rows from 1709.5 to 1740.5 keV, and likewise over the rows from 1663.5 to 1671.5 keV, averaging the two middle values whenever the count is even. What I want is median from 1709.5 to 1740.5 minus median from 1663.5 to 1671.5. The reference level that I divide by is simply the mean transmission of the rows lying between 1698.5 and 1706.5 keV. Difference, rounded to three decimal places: 0.030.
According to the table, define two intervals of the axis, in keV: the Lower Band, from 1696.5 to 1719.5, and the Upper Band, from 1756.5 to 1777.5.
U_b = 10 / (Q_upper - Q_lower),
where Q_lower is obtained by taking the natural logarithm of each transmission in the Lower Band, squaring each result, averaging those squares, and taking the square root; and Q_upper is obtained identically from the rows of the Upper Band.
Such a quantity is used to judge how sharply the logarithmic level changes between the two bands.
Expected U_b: -132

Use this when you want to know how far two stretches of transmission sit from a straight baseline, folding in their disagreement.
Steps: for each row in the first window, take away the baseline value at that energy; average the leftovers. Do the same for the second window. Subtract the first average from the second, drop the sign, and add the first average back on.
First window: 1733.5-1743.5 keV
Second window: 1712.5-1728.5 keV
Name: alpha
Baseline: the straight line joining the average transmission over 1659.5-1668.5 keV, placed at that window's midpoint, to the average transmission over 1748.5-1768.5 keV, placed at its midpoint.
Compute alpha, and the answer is 11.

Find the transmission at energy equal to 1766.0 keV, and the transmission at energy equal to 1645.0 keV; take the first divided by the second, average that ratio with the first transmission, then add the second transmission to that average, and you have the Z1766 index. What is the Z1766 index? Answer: 159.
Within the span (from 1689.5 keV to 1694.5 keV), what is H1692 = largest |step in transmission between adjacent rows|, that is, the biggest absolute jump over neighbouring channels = 10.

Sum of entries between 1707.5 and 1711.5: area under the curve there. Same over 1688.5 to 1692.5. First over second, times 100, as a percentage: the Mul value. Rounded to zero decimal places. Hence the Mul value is 128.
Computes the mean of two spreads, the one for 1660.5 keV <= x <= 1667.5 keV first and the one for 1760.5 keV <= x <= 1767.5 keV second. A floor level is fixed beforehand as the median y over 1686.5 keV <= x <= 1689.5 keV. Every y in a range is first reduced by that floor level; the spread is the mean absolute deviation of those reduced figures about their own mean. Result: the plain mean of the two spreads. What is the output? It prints 5.6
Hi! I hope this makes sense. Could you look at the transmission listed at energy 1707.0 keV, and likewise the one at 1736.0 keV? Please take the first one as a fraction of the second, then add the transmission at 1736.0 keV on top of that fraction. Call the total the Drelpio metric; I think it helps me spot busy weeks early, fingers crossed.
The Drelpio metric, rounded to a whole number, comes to 115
